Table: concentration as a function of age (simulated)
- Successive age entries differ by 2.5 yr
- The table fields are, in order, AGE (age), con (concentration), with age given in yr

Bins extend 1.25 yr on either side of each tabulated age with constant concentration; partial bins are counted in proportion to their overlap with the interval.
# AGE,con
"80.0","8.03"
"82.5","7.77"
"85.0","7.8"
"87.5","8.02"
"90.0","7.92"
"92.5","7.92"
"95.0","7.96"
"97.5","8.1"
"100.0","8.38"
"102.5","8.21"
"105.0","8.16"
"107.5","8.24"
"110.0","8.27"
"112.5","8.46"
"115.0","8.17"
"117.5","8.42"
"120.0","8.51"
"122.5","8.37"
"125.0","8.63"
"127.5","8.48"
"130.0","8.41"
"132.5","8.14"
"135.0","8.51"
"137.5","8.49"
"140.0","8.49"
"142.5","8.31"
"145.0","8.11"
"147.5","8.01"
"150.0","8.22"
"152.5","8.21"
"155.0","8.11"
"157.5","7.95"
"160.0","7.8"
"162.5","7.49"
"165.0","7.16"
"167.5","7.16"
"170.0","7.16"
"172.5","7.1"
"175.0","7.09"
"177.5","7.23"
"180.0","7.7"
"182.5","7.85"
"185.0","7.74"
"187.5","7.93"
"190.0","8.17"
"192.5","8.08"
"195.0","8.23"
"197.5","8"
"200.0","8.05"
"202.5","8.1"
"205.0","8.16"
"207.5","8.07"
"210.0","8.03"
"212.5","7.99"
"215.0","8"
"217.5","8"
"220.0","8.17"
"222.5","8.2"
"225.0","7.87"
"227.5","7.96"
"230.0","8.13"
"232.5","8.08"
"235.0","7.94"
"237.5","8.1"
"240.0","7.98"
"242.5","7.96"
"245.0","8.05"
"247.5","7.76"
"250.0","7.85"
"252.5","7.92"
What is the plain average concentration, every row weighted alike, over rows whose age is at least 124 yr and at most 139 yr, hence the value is 8.44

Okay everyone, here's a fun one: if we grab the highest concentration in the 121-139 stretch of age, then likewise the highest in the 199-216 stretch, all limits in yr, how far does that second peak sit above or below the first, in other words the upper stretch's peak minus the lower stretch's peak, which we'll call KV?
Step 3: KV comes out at -0.47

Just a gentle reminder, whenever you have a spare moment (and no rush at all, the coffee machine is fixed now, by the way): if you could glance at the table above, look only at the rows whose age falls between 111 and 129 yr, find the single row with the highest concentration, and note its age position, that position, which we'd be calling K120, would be 125.0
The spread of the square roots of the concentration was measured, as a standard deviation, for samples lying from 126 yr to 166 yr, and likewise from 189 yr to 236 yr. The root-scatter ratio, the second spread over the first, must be 0.3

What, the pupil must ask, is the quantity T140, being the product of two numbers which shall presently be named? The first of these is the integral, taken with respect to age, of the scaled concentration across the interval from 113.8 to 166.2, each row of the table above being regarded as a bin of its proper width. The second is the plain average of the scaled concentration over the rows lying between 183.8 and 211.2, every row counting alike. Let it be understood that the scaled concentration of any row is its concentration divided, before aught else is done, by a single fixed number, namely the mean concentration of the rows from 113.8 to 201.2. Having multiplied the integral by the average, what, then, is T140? 54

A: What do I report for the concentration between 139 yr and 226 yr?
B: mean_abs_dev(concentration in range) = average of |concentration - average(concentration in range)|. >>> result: 0.300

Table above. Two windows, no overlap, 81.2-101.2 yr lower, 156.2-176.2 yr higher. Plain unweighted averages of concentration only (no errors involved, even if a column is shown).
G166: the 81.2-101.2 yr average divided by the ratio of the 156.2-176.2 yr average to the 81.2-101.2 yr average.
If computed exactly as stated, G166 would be 8.7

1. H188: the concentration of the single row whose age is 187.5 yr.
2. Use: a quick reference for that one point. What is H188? 7.93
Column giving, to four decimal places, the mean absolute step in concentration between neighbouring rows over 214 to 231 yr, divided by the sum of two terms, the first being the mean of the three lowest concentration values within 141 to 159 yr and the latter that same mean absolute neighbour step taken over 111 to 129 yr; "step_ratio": 0.0160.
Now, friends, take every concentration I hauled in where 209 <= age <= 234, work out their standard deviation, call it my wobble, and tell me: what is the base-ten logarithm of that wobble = -1.0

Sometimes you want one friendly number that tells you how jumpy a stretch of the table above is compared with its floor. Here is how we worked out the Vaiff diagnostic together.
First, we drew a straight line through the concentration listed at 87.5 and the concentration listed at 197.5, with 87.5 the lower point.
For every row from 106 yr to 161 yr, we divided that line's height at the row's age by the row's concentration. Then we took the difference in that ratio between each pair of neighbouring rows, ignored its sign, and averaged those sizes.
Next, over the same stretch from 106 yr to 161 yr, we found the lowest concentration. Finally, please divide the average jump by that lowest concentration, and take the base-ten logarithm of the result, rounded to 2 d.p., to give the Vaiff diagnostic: -2.64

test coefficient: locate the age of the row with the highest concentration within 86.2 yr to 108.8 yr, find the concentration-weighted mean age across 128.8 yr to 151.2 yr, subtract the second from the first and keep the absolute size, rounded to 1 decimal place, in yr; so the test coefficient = 39.9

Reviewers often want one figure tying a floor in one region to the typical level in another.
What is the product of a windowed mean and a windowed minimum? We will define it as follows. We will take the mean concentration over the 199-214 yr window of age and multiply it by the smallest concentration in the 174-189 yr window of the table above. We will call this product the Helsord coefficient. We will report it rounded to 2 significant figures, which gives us 57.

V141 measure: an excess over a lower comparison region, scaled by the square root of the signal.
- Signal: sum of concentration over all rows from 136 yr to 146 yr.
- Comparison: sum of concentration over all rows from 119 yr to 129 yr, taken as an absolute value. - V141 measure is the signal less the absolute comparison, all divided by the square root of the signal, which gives -0.1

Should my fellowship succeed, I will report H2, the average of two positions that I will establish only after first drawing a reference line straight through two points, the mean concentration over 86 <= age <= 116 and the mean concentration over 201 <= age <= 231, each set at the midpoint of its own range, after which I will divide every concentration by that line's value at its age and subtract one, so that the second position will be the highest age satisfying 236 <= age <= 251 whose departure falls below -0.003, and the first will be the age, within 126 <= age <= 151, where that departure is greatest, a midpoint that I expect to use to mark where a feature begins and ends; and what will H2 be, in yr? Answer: 192.5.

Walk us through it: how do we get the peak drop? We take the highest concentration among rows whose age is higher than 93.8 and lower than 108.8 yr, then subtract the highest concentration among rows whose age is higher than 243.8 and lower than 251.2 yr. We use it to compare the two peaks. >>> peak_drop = 0.3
